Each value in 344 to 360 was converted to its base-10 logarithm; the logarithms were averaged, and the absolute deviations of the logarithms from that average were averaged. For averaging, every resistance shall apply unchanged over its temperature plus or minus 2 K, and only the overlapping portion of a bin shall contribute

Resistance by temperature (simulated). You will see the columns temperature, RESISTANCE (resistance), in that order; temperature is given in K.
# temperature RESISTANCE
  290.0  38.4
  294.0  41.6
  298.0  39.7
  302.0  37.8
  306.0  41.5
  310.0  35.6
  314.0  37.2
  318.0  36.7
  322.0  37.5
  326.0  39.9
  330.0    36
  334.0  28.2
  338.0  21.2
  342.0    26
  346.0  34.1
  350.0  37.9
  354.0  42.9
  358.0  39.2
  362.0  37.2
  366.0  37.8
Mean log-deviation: 0.029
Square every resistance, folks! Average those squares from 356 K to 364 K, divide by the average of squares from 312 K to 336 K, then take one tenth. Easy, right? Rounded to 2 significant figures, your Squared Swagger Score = 0.11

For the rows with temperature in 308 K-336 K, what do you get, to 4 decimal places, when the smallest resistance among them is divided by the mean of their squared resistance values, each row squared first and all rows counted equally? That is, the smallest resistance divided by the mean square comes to 0.0217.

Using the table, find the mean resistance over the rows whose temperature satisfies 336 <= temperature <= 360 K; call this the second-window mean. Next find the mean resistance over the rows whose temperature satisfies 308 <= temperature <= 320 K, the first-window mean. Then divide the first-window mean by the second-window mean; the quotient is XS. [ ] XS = 1.09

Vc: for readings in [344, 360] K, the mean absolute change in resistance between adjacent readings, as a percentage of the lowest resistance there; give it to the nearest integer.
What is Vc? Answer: 12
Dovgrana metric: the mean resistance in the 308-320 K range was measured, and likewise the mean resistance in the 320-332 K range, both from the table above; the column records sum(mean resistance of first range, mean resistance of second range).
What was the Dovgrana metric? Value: 74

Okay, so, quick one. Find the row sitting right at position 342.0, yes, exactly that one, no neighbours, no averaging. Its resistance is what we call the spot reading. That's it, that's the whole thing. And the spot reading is 26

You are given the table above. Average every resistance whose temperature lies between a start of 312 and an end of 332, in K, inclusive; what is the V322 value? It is 37.5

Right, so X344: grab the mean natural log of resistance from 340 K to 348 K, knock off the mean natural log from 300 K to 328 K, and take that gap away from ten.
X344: 10.2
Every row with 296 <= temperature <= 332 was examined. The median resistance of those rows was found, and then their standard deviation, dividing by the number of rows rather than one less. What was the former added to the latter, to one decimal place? 39.4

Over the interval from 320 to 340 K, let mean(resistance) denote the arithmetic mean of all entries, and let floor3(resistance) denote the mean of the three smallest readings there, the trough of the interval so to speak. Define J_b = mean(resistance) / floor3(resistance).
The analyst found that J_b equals 1.144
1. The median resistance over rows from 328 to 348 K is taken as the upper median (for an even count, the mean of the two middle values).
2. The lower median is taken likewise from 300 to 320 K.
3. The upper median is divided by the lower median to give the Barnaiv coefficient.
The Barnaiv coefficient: 0.758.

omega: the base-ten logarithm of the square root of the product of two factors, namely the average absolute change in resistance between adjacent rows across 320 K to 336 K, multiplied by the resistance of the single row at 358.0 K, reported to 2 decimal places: 1.13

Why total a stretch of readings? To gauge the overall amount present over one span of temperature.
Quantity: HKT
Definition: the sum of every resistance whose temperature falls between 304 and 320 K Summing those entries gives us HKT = 151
